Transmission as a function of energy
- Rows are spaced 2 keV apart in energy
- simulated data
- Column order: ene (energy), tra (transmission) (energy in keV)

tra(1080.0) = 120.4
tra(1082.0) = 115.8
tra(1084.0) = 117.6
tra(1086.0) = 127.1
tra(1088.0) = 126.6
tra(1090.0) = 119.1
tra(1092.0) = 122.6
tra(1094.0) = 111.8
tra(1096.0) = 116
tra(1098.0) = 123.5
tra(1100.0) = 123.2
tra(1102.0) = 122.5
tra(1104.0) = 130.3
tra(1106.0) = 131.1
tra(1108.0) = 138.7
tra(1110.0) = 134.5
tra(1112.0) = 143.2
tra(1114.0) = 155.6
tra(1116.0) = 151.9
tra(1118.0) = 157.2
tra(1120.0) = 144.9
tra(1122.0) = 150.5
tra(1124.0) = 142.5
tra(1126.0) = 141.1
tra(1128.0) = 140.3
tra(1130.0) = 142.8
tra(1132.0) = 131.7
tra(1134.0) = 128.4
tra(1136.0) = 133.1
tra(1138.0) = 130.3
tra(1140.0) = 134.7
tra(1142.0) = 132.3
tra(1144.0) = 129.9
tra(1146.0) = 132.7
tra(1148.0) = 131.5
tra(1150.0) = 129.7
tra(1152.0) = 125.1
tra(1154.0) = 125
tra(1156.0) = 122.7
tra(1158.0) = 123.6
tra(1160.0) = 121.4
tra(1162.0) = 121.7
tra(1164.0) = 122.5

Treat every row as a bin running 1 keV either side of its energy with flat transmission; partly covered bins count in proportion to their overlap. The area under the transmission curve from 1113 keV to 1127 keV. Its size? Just 2087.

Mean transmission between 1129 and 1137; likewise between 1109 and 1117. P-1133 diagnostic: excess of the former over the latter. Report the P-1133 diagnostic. -12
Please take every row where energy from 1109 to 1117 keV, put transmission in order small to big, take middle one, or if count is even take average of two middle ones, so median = 148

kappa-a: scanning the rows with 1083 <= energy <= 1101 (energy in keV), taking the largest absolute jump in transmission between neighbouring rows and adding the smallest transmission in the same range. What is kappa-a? 123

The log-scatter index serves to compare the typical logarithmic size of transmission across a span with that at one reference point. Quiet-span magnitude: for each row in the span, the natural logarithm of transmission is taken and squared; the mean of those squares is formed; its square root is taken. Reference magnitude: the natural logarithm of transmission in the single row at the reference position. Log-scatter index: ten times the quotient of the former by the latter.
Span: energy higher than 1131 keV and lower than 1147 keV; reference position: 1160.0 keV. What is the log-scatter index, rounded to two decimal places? 10.17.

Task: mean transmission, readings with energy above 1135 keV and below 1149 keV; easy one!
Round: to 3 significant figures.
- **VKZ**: 132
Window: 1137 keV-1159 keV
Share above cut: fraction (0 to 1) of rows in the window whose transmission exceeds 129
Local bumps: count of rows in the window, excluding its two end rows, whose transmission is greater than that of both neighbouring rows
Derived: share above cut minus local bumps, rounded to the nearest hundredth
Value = -1.36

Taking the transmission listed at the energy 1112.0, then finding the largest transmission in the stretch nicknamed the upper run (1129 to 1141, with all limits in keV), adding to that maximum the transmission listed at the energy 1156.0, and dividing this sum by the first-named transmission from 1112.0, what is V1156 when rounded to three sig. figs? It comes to 1.85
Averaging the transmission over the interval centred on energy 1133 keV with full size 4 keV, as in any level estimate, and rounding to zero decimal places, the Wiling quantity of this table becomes 130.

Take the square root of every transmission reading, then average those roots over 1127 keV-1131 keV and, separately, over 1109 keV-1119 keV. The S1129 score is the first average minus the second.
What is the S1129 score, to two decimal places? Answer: -0.28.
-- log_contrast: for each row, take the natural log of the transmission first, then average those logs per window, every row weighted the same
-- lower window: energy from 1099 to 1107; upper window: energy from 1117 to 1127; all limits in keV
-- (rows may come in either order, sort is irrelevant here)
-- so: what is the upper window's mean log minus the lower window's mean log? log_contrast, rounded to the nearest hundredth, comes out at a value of 0.15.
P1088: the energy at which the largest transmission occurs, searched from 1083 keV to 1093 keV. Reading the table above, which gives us 1086.0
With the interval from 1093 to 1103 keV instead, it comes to 1098.0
